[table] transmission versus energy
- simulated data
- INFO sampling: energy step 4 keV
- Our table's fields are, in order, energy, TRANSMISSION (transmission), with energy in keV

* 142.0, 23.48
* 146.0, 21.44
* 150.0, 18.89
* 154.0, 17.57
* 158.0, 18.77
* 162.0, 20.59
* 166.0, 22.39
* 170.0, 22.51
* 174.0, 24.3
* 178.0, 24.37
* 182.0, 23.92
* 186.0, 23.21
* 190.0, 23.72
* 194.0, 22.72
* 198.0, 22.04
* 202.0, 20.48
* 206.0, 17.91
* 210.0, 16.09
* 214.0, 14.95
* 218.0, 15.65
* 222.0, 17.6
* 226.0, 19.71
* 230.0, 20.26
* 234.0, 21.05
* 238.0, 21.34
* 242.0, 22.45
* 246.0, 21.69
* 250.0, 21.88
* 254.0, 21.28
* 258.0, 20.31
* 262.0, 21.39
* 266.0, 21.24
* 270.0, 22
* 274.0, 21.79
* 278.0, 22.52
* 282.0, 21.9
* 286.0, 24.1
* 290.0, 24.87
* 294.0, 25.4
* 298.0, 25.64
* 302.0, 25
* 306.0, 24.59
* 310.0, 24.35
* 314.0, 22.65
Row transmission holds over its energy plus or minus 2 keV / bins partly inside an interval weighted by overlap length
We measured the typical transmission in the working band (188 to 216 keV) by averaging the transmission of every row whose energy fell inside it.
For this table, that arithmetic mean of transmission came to 20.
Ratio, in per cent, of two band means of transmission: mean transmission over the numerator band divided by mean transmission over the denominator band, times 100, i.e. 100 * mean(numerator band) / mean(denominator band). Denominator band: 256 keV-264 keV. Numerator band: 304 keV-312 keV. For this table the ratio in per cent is 117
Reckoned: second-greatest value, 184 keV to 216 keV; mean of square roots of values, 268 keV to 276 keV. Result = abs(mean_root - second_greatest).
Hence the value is 19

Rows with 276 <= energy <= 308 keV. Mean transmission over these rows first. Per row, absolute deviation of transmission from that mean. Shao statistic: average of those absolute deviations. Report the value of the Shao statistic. 1.1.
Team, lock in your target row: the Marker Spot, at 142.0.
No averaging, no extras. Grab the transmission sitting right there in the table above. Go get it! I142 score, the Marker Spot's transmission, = 23.48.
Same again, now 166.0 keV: 22.39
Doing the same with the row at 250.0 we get 21.88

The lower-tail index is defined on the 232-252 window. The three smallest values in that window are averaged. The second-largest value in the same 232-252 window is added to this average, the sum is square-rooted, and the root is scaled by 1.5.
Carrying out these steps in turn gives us 9.9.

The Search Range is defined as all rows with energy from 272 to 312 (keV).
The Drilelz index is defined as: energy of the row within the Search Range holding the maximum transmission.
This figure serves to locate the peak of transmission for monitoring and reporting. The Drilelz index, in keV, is 298.0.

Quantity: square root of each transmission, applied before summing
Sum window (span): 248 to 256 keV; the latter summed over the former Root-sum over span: 9.3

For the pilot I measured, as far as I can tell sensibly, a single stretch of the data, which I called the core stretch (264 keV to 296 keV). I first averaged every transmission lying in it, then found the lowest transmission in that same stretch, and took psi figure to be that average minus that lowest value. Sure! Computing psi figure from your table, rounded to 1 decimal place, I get 1.7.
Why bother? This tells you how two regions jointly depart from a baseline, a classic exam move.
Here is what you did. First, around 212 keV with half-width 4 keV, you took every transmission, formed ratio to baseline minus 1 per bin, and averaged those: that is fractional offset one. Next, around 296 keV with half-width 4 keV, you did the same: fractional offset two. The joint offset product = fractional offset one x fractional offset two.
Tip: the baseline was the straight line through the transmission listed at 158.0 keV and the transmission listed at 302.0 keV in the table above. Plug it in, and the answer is -0.0083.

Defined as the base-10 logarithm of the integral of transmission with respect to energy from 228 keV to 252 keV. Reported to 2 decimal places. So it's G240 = 2.71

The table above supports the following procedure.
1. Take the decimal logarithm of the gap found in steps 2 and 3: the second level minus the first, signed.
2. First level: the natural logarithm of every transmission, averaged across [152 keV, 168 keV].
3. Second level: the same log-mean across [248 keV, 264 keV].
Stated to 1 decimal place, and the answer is -1.1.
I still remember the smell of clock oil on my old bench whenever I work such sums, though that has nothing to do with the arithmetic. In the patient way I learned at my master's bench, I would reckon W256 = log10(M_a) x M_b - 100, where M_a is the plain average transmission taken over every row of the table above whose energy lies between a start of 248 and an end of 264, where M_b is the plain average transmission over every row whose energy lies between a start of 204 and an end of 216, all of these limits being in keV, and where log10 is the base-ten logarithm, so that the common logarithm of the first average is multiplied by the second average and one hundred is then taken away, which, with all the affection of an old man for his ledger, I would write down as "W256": -78.4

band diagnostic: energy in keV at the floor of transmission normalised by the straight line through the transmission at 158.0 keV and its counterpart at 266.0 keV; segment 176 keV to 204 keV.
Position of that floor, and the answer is 202.0 keV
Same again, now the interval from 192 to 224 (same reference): 214.0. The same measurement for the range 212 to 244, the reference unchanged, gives 214.0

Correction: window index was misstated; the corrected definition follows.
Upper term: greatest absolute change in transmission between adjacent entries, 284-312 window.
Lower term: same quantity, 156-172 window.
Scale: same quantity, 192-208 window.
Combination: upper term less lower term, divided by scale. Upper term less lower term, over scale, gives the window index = -0.41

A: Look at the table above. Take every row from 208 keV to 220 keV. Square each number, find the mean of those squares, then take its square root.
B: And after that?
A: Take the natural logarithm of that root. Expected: 2.75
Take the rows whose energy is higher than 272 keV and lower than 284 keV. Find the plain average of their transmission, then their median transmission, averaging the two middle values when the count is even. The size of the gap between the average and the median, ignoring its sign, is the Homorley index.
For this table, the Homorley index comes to 0.17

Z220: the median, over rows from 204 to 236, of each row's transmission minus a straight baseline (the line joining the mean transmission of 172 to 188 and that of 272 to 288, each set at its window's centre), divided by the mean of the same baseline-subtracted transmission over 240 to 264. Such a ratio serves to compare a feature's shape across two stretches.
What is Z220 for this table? 3.9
